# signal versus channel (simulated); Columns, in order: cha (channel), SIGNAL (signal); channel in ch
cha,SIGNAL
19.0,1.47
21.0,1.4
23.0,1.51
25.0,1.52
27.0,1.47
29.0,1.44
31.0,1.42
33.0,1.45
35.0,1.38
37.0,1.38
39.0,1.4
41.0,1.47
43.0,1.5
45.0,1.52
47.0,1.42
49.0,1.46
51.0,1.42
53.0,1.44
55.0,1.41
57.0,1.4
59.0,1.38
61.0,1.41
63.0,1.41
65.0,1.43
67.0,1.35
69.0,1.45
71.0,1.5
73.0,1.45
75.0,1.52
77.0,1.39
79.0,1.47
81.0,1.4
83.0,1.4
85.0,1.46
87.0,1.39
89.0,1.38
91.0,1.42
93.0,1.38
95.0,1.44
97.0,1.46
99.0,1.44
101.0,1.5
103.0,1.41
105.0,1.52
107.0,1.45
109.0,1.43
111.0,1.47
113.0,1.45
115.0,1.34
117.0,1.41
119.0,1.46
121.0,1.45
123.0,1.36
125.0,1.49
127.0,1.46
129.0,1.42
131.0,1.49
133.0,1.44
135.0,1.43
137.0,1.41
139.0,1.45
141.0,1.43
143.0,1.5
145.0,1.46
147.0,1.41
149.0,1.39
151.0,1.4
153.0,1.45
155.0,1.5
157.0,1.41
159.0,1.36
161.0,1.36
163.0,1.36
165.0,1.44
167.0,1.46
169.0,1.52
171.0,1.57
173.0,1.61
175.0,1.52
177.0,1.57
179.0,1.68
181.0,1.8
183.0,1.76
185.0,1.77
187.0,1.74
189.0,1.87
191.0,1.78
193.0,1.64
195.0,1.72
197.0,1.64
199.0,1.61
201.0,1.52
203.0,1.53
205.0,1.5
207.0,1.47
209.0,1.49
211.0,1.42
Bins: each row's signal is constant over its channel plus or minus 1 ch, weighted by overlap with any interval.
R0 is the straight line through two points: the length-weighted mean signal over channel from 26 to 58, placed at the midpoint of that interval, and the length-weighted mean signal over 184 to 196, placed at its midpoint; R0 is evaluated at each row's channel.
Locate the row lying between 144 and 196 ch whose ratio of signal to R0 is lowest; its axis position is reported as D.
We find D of 163.0 ch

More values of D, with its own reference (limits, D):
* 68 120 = 115.0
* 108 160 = 159.0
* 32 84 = 67.0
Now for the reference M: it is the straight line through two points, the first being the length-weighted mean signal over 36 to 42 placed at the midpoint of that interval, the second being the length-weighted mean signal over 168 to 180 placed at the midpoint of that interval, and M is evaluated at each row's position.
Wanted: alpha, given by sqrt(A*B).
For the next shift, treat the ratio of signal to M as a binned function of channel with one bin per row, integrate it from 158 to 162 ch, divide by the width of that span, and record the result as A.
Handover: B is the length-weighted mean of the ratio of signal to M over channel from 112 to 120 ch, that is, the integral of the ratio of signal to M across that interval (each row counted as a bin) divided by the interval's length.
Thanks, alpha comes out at 0.90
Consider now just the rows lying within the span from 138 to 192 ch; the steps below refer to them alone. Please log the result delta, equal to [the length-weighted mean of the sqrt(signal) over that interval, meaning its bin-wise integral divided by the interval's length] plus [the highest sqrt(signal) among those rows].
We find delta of 2.61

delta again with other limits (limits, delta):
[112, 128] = 2.42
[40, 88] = 2.43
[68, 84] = 2.44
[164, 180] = 2.54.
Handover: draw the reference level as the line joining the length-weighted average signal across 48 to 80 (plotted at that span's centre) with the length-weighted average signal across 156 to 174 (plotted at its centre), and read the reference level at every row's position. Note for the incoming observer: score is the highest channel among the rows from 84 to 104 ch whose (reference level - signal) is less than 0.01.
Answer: 101.0 ch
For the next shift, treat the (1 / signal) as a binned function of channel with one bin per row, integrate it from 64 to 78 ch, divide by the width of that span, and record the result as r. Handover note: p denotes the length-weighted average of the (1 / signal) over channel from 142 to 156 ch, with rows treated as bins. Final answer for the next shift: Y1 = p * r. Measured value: 0.481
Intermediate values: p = 0.693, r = 0.695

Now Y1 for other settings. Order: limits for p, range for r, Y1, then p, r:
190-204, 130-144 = 0.423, 0.614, 0.690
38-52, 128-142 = 0.478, 0.688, 0.695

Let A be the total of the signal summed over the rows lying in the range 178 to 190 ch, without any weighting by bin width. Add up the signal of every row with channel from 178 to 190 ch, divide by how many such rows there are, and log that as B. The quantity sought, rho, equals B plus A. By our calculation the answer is 12.4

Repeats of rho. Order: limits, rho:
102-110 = 7.3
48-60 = 9.9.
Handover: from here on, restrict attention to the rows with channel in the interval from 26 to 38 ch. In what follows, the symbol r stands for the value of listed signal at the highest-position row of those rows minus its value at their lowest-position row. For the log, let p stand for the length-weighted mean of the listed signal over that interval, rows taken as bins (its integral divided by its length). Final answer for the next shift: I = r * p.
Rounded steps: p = 1.423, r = -0.09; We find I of -0.13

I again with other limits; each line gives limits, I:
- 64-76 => 0.13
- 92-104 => 0.04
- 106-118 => -0.06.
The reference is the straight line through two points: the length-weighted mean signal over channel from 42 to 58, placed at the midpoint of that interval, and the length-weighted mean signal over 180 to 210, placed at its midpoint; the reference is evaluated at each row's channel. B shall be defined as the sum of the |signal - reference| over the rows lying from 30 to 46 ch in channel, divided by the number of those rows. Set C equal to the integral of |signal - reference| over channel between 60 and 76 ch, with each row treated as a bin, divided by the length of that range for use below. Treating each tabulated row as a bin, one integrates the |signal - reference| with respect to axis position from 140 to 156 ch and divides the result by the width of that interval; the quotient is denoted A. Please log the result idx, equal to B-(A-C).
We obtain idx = -0.06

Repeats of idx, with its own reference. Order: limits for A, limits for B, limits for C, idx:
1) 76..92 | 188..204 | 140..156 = 0.16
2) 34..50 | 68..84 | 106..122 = 0.12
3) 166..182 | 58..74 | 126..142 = 0.09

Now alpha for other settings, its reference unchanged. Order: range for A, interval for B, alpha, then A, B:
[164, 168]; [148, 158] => 0.92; 0.92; 0.92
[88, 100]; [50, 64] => 0.97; 0.96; 0.98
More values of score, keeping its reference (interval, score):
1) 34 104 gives 101.0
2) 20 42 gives 41.0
